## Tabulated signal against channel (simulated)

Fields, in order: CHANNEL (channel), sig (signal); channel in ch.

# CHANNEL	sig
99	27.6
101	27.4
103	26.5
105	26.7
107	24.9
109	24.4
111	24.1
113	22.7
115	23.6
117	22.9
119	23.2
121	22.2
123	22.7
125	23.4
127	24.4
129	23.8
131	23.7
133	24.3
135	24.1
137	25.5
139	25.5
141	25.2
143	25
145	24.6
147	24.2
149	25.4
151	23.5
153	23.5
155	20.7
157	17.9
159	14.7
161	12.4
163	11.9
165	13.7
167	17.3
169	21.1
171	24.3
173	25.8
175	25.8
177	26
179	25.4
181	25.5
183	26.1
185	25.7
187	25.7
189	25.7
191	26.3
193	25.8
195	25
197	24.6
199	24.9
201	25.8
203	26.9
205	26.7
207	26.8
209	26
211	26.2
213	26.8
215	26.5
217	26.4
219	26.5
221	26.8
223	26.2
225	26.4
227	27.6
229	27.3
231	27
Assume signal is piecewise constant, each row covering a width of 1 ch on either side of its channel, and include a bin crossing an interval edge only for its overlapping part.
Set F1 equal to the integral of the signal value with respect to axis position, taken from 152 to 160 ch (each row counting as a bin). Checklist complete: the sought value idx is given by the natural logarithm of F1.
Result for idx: 5.03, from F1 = 154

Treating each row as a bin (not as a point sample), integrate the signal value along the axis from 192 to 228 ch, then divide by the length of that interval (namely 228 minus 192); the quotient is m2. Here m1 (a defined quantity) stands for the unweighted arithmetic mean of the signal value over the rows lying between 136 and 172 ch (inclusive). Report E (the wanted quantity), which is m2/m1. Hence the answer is 1.25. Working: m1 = 20.9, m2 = 26.2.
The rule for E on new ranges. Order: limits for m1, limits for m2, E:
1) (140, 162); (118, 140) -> 1.11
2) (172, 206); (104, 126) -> 0.92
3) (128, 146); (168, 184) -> 1.01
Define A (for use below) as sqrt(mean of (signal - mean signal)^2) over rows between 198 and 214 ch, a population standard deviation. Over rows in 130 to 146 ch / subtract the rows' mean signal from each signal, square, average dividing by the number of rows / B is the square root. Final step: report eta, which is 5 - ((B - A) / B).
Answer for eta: 5.0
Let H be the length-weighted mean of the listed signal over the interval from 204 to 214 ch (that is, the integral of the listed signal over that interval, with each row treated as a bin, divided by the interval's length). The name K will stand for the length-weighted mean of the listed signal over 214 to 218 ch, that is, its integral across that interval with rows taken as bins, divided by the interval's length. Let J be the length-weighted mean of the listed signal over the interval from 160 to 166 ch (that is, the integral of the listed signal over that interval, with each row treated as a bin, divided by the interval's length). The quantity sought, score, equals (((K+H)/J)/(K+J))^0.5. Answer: 0.327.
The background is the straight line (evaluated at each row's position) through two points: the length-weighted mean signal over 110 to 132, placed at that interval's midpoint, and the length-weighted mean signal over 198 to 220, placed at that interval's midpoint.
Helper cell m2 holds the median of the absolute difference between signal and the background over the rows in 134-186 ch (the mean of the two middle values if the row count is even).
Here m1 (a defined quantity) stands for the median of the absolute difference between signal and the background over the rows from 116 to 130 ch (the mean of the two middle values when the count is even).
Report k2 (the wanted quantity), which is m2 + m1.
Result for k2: 1.2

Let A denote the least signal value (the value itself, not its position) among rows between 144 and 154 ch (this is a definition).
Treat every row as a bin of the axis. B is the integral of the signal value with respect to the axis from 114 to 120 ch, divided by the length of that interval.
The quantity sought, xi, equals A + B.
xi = 47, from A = 23.5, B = 23.2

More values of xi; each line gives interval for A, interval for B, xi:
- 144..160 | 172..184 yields 40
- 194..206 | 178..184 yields 50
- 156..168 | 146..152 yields 36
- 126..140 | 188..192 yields 50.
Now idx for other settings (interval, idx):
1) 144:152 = 5.28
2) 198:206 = 5.34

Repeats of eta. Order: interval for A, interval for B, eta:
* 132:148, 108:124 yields 4.8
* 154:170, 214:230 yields 11.3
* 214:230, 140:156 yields 4.3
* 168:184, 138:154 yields 6.1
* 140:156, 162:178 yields 4.3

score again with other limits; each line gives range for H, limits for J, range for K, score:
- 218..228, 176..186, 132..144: 0.199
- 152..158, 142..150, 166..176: 0.192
